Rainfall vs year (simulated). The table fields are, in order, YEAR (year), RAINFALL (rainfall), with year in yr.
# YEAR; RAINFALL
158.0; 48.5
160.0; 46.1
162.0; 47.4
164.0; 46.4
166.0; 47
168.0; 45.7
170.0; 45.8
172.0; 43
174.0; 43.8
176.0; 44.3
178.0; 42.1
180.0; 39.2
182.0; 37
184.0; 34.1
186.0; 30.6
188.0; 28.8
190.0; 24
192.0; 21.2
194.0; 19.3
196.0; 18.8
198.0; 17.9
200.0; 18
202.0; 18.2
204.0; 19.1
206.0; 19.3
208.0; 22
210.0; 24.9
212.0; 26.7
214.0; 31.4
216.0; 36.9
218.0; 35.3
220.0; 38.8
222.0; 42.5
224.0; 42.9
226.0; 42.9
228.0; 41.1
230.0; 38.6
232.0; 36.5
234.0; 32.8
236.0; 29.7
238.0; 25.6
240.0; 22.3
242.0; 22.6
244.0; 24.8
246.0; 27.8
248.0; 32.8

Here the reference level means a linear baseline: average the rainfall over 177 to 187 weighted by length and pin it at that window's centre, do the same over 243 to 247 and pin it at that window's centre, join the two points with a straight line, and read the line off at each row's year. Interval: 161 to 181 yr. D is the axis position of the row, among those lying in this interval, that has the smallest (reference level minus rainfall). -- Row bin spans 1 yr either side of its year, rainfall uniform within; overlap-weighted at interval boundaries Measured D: 166.0 yr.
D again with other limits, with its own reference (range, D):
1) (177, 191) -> 178.0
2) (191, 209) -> 208.0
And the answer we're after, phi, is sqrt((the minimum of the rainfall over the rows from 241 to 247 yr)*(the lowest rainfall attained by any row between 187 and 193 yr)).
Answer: 22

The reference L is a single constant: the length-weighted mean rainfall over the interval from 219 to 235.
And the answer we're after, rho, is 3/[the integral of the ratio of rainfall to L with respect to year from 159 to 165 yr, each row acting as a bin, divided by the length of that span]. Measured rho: 2.5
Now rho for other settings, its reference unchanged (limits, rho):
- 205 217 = 4.4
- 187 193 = 4.8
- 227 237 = 3.3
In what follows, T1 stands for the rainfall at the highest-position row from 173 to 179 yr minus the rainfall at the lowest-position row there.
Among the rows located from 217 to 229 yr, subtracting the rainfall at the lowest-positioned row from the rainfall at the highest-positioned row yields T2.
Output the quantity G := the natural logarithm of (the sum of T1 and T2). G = 1.4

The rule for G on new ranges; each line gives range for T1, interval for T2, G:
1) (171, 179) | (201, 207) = -1.6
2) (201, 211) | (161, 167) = 1.8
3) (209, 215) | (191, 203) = 1.3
